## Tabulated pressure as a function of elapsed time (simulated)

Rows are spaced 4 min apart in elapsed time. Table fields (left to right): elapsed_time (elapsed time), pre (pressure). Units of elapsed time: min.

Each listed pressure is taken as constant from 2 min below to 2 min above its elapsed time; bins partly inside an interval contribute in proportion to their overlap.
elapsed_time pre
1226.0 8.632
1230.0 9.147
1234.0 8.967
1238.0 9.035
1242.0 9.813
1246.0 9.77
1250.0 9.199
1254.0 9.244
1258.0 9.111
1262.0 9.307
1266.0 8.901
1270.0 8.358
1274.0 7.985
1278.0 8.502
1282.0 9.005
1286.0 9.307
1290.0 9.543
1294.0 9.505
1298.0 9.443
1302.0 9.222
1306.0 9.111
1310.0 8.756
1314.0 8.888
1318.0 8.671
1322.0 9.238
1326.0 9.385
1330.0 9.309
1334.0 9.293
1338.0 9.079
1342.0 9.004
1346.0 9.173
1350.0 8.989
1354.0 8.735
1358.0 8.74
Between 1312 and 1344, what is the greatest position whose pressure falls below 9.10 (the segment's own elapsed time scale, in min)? 1342.0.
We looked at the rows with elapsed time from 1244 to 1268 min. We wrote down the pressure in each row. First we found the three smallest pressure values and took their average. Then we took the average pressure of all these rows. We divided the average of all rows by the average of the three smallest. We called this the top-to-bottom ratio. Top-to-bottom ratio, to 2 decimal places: 1.02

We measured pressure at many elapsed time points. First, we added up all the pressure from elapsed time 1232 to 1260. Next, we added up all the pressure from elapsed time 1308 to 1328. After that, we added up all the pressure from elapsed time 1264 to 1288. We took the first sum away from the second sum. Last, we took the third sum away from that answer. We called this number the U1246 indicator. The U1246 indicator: -72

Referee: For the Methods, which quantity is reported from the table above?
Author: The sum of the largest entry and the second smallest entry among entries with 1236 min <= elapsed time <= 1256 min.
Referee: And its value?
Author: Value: 19.01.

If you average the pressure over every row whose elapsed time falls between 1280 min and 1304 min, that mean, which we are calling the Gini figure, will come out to 9.34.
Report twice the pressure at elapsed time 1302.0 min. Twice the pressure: 18.4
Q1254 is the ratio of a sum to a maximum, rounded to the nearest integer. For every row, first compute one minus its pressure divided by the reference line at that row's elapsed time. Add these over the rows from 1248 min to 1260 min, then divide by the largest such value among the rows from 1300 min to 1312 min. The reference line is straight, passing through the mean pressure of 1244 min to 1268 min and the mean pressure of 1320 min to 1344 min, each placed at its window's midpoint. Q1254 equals 0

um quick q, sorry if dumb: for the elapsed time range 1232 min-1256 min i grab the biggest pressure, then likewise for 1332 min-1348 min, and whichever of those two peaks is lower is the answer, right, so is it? 9.3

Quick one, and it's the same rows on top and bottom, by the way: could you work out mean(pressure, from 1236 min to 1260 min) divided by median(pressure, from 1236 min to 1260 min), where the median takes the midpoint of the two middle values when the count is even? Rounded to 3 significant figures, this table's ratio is 1.02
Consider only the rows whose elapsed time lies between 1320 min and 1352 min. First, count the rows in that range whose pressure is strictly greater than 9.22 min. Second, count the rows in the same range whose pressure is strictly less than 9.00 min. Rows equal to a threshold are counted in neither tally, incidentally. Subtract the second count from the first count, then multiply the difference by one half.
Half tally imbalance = 1.5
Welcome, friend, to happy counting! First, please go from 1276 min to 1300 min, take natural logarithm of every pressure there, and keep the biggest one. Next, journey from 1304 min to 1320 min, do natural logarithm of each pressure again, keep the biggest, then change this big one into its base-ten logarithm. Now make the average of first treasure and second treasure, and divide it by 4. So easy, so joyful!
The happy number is 0.325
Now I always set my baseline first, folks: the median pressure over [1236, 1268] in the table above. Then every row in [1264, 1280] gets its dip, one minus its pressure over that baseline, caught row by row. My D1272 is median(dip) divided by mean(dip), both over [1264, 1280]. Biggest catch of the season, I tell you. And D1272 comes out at 1.0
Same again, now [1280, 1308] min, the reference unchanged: 1.0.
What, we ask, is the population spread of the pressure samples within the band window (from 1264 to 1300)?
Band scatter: 0.53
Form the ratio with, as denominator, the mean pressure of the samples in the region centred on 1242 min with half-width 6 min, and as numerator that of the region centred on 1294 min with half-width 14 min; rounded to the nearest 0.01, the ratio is 0.98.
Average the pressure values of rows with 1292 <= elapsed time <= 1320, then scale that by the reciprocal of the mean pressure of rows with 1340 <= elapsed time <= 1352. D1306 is 1.00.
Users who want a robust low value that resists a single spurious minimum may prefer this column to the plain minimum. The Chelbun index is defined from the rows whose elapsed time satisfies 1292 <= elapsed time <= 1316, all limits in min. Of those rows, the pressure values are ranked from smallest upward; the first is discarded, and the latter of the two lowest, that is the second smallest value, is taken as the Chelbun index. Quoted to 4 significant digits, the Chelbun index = 8.888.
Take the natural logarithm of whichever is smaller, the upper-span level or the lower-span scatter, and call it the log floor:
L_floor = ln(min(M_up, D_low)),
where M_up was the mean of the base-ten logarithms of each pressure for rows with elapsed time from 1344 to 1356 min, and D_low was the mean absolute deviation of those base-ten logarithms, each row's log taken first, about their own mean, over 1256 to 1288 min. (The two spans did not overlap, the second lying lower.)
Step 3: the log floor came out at -3.92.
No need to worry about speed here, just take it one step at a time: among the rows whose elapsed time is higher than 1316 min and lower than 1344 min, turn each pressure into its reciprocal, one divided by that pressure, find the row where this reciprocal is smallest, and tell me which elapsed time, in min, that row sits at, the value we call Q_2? 1326.0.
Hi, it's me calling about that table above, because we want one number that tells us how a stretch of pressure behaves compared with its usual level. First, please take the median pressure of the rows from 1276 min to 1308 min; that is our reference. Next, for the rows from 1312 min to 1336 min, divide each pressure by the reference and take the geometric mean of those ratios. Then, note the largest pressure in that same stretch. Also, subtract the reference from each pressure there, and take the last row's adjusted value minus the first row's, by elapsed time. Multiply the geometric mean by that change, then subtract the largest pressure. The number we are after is -9.0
